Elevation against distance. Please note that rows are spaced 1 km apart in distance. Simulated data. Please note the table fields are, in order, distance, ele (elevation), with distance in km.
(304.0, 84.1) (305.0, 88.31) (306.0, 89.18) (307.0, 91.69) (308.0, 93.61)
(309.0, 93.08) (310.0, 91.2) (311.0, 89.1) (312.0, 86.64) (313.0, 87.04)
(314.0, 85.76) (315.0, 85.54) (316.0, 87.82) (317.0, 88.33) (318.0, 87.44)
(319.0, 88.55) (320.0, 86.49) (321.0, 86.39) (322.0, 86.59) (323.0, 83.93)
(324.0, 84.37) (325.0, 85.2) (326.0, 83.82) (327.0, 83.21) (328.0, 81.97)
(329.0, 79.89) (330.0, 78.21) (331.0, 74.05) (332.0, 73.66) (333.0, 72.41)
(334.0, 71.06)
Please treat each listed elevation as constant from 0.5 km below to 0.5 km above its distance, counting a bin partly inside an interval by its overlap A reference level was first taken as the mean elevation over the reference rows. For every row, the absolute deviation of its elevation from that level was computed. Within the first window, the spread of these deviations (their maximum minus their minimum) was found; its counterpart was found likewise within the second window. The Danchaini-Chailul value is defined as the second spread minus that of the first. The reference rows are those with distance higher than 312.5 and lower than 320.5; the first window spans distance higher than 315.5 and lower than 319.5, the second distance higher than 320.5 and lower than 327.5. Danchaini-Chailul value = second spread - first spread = 2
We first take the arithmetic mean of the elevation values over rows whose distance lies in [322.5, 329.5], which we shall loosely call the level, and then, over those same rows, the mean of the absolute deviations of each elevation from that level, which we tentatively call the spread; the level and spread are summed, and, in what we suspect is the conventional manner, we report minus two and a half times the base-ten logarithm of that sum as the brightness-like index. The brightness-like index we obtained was -4.82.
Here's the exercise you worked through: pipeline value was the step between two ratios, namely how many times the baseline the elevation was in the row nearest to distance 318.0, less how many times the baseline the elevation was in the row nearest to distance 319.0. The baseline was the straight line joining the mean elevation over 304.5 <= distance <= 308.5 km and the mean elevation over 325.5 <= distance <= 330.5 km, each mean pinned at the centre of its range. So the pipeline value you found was -0.02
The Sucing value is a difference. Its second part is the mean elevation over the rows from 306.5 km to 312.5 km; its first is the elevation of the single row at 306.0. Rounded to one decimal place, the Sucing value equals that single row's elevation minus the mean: -1.7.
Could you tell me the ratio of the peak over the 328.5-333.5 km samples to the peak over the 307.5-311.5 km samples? 0.85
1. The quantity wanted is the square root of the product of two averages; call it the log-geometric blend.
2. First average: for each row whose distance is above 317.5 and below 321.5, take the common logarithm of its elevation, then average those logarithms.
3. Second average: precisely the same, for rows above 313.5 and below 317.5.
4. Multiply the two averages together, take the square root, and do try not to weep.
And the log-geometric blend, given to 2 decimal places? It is 1.94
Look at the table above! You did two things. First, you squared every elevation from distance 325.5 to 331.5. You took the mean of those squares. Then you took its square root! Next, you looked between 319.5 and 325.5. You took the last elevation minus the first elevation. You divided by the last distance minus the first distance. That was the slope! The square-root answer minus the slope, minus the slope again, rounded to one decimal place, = 80.8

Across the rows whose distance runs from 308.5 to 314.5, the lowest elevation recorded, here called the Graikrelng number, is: 85.76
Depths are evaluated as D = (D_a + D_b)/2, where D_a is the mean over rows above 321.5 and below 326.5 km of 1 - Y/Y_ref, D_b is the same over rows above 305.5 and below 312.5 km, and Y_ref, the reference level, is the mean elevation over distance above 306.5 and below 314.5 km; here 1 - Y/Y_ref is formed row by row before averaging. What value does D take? 0.023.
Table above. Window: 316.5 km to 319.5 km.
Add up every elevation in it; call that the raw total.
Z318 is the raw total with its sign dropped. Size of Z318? 264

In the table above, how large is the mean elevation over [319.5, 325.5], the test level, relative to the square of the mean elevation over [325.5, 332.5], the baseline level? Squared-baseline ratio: 0.0136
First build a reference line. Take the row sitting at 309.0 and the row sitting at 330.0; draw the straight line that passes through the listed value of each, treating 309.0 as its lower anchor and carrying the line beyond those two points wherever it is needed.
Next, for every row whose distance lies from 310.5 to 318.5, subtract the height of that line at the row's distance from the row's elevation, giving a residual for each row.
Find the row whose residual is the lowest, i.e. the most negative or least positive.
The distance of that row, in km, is 312.0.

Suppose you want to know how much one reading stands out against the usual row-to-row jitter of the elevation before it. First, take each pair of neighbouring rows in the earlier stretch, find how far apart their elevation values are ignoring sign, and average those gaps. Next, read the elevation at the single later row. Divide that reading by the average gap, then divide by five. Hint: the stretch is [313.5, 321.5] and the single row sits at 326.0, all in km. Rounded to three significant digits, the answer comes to 16.4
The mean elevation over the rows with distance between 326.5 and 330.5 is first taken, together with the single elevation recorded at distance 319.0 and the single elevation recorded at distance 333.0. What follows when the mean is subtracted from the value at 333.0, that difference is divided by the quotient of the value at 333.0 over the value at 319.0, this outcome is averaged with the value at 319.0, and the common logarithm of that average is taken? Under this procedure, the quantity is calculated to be 1.593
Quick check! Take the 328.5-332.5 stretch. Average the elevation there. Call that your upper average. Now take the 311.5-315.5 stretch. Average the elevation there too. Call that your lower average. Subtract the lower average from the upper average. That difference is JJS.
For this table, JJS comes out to -9.8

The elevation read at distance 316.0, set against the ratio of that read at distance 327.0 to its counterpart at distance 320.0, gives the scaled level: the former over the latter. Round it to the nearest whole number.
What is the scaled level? 91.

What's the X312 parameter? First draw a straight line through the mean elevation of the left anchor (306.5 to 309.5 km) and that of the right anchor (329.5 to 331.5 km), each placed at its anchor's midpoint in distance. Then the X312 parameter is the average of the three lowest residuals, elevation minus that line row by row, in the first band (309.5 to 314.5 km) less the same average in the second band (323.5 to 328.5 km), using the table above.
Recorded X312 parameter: -6.5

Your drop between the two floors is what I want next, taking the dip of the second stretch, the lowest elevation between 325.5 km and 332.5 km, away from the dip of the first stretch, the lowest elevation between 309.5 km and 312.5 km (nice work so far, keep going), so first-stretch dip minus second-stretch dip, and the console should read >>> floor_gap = 13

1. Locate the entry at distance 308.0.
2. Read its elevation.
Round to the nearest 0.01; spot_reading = 93.61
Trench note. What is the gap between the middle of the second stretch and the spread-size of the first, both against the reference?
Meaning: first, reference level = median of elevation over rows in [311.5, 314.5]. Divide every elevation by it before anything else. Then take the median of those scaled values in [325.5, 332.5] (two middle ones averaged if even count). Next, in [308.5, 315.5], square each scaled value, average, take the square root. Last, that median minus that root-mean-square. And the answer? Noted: -0.10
